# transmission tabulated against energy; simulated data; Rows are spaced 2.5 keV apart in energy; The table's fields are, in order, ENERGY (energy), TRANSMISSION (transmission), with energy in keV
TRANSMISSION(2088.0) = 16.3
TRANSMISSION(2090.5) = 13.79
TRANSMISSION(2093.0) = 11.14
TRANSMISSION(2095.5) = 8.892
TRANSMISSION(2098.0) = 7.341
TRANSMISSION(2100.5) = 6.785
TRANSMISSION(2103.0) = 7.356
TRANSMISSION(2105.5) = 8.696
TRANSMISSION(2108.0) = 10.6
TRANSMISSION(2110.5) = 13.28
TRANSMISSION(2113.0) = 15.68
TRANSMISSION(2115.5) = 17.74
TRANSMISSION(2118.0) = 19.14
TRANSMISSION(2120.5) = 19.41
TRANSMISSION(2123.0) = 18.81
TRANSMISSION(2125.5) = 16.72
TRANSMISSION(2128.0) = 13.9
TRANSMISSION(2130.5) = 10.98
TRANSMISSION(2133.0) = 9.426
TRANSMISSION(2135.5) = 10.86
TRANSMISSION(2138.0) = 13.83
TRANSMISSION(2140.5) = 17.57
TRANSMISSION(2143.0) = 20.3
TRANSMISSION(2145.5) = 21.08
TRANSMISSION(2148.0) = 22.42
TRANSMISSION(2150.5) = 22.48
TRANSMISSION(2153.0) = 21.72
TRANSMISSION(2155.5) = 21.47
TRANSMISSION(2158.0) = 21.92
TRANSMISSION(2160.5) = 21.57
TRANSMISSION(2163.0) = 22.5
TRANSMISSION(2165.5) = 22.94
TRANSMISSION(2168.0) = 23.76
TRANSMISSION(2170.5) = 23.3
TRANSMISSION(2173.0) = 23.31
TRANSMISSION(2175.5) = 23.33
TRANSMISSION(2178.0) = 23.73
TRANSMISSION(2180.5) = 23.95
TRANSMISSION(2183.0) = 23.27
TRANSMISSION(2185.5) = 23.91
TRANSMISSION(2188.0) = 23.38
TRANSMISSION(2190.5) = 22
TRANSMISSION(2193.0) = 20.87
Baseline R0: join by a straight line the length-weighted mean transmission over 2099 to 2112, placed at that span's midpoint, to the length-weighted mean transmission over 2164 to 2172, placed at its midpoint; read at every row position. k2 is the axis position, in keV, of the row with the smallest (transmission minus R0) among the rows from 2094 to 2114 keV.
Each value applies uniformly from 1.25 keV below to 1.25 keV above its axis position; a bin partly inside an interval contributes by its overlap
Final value 2100.5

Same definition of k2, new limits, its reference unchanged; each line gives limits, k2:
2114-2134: 2133.0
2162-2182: 2180.5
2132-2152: 2133.0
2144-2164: 2160.5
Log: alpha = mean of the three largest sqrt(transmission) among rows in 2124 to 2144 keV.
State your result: 4.3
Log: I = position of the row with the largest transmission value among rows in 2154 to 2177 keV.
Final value 2168.0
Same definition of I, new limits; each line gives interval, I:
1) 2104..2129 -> 2120.5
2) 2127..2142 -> 2140.5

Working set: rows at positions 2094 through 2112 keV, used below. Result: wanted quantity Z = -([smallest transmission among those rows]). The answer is -7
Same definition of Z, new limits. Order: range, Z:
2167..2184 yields -23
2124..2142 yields -9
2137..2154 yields -14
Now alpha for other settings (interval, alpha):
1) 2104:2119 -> 4.2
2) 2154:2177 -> 4.8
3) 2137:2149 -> 4.6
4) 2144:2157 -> 4.7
